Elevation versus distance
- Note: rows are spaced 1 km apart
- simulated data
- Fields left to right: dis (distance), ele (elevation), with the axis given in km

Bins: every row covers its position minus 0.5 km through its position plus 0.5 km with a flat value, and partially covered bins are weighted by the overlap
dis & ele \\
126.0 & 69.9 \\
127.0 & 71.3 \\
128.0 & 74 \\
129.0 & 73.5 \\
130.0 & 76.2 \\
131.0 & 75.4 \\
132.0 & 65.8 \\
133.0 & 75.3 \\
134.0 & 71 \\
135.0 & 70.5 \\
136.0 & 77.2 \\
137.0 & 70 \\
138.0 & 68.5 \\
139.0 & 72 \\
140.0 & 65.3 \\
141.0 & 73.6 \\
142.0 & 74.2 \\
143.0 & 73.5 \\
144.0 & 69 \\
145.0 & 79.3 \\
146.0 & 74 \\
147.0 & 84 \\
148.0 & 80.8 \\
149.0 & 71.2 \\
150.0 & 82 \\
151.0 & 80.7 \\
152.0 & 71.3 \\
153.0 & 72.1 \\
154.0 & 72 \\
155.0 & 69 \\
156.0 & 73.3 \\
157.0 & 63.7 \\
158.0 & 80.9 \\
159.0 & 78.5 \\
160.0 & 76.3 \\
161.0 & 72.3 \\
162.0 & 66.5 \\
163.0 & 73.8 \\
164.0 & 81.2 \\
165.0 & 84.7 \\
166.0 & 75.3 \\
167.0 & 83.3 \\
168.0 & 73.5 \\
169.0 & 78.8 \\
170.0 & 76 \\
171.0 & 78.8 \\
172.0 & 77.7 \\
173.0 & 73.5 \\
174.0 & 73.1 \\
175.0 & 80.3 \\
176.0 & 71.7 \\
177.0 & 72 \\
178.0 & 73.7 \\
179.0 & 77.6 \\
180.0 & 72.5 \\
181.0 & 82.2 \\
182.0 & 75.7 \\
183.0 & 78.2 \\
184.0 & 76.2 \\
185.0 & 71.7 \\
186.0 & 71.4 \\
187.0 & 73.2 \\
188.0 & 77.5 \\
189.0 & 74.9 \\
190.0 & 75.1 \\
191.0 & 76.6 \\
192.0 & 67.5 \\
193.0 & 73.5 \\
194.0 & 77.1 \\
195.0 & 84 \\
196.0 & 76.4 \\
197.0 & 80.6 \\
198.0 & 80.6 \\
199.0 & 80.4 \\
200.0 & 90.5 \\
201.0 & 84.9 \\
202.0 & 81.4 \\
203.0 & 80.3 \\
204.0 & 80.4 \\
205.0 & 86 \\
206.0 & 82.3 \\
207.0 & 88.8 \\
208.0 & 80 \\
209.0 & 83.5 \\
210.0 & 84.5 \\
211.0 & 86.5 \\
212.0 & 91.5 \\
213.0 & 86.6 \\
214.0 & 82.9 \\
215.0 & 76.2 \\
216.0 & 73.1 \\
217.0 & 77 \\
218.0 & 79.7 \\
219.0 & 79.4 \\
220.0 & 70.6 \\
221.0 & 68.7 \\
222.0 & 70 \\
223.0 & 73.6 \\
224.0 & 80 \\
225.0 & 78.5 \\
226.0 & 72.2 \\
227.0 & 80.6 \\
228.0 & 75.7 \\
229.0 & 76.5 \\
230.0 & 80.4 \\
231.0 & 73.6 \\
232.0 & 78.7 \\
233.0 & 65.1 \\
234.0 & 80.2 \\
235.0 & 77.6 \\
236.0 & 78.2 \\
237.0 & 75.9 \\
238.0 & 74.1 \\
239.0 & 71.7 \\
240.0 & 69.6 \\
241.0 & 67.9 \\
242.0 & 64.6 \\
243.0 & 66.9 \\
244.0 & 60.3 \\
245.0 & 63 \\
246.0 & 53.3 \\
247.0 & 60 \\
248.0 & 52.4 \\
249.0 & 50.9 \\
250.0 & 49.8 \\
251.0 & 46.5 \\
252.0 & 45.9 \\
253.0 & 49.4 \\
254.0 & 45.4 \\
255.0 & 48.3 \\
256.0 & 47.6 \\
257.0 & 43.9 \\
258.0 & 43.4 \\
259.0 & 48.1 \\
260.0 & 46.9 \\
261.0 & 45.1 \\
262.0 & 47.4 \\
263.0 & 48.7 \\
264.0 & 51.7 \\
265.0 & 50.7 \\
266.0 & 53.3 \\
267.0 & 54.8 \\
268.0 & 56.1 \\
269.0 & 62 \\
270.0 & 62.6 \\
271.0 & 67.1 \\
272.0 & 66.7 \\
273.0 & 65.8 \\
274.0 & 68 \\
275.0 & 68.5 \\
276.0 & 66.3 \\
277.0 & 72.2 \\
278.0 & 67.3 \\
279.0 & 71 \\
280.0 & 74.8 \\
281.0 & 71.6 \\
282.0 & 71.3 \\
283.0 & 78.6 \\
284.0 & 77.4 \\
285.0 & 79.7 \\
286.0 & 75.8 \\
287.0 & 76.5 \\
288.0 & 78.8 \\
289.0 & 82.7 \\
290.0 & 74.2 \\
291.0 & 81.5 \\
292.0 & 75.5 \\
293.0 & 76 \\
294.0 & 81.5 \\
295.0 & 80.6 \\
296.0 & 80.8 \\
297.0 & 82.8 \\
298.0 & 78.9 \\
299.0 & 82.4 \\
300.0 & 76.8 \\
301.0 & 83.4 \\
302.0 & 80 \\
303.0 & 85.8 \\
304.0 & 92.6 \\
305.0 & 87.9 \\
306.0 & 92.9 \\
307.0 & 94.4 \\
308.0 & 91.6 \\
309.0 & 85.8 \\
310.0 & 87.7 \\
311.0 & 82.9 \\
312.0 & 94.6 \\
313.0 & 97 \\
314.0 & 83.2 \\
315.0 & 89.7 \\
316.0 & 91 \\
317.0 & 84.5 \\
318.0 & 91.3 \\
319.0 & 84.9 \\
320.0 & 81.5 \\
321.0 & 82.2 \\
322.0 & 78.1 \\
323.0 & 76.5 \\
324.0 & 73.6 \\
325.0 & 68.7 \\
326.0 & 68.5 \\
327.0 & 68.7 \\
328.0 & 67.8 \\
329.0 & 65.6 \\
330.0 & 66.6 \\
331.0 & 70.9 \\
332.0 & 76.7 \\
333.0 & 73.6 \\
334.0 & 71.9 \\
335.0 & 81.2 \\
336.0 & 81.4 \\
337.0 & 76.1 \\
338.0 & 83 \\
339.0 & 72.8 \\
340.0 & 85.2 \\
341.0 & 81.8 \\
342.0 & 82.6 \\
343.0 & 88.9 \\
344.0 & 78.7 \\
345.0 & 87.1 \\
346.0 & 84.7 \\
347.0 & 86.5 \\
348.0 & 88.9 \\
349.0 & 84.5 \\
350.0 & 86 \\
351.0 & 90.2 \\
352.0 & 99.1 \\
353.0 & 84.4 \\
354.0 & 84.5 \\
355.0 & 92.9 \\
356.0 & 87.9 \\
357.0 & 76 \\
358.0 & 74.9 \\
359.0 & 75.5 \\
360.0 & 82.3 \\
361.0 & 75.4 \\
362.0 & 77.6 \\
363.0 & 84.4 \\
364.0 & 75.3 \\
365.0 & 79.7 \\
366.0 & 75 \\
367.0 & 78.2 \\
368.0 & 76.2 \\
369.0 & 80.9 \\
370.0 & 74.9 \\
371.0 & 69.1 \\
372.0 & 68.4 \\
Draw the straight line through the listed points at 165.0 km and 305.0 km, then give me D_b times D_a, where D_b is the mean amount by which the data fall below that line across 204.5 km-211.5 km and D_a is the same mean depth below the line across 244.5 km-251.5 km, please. 38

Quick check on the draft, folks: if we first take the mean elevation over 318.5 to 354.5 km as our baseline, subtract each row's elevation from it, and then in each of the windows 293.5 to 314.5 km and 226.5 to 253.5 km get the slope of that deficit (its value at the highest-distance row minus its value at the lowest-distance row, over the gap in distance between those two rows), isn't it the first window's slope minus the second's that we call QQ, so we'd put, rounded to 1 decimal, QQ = -1.3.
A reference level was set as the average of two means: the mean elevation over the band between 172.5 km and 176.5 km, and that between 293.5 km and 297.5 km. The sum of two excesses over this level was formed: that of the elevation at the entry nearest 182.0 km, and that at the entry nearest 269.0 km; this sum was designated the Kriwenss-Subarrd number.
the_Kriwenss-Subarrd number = -18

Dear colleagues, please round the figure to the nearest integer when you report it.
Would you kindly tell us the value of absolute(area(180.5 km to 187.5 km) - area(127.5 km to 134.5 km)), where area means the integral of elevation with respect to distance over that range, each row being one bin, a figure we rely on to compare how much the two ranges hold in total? 17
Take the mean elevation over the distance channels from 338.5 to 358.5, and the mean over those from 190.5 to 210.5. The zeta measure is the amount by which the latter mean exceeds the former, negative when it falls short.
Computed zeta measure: -4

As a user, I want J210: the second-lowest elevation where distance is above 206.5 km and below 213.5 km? 83.5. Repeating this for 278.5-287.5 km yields 71.3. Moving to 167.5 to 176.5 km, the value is 73.1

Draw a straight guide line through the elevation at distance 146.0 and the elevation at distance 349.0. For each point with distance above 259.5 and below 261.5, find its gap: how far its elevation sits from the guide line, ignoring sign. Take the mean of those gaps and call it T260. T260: 33.9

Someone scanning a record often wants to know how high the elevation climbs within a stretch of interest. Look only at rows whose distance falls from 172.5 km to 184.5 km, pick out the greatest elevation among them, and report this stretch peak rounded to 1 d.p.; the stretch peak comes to 82.2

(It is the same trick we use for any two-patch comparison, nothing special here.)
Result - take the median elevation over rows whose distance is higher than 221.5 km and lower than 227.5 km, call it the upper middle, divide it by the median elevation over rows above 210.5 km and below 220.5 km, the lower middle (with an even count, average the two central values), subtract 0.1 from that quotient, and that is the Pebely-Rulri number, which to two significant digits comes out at 0.86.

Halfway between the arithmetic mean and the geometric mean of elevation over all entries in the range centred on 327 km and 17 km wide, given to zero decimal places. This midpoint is 74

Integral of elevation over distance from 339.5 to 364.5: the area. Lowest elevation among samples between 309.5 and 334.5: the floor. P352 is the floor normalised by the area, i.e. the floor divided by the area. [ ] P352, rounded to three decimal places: 0.031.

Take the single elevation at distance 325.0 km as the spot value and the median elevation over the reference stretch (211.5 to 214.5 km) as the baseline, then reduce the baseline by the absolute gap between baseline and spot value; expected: 68.7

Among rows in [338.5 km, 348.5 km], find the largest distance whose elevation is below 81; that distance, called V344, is 344.0 km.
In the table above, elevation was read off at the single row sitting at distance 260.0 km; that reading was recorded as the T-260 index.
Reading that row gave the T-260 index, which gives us 46.9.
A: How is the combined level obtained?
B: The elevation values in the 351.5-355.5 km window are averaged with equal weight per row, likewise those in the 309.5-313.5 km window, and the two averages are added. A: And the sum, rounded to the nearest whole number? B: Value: 181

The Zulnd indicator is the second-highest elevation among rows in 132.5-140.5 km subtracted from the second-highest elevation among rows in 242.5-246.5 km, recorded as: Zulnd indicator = -12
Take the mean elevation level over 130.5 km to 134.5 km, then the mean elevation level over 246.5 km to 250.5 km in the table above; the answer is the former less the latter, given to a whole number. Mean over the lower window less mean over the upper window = 19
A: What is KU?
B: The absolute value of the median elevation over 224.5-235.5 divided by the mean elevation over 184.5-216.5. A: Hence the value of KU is 0.97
